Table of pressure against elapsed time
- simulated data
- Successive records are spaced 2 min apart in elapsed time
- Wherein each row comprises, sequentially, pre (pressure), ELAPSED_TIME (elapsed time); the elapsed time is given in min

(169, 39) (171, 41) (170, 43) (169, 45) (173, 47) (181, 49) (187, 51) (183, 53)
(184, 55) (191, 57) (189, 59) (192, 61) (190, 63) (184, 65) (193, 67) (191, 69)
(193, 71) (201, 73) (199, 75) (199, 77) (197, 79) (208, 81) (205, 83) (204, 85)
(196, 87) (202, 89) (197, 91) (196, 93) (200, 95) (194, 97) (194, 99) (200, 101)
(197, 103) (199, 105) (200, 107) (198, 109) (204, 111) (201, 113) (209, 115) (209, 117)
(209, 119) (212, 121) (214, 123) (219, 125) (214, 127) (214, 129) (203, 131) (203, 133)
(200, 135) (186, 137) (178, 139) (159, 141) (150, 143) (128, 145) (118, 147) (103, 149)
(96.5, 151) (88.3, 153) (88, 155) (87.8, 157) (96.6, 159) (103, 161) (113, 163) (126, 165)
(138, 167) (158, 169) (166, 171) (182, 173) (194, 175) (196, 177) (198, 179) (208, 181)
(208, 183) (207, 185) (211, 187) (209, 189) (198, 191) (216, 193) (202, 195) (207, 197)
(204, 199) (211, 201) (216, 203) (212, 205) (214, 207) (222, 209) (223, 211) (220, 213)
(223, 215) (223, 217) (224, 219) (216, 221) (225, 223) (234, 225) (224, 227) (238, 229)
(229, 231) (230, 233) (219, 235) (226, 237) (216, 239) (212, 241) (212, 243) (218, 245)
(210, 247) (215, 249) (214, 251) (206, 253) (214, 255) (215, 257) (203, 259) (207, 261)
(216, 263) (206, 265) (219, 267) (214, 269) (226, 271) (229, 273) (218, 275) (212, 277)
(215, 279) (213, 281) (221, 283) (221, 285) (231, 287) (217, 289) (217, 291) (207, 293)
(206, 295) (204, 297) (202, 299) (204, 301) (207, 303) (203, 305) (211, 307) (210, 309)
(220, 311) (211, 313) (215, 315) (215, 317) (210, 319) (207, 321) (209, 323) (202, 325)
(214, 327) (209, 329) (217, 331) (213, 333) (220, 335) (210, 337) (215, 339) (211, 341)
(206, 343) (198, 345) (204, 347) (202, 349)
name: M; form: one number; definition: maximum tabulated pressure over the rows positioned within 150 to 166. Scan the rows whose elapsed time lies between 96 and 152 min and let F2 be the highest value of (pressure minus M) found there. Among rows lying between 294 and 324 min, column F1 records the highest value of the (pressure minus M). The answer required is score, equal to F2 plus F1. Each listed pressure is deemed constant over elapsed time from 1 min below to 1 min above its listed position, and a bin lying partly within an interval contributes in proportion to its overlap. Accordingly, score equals 187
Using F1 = 94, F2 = 93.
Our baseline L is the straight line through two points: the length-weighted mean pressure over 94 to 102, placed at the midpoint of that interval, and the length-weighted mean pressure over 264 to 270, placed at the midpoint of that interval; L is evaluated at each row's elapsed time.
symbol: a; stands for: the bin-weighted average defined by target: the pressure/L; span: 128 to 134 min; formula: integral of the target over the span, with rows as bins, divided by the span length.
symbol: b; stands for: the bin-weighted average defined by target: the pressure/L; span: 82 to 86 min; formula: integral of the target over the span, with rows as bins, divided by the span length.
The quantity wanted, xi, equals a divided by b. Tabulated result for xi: 0.99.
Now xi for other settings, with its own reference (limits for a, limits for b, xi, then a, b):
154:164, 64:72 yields 0.49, 0.48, 0.98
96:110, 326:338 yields 1.02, 1.00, 0.98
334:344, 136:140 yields 1.07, 0.97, 0.91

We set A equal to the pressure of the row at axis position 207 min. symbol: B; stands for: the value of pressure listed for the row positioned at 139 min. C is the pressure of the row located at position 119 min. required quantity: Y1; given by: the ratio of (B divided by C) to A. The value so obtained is 0.0040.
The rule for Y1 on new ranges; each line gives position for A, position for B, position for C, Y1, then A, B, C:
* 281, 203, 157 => 0.0115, 213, 216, 87.8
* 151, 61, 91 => 0.0101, 96.5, 192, 197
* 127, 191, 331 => 0.0043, 214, 198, 217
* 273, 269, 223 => 0.0042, 229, 214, 225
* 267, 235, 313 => 0.0047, 219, 219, 211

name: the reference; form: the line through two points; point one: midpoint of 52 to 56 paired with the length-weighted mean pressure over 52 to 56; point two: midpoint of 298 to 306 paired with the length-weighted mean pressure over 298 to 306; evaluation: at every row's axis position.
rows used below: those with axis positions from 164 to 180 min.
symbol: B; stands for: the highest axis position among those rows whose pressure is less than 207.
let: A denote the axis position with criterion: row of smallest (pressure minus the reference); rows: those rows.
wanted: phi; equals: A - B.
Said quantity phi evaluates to -14 min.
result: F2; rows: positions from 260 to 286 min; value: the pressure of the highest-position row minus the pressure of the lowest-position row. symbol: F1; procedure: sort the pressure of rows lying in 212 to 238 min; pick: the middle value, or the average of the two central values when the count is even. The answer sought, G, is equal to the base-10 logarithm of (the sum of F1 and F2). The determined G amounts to 2.38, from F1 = 224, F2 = 14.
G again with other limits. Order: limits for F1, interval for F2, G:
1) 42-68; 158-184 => 2.47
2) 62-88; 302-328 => 2.31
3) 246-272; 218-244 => 2.31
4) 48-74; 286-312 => 2.25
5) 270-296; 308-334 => 2.34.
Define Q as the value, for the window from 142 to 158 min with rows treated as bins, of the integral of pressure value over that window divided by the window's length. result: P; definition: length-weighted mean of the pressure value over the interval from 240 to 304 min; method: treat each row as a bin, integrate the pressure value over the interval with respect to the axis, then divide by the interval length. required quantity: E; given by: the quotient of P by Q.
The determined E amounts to 1.99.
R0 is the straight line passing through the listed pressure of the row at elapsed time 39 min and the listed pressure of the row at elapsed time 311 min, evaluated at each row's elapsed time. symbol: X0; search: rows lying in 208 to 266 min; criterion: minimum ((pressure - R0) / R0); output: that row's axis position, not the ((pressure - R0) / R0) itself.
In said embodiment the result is 259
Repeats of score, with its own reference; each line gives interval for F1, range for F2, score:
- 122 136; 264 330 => 198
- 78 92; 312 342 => 176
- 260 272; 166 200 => 190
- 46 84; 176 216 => 179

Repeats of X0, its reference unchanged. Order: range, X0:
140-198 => 157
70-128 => 99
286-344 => 325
